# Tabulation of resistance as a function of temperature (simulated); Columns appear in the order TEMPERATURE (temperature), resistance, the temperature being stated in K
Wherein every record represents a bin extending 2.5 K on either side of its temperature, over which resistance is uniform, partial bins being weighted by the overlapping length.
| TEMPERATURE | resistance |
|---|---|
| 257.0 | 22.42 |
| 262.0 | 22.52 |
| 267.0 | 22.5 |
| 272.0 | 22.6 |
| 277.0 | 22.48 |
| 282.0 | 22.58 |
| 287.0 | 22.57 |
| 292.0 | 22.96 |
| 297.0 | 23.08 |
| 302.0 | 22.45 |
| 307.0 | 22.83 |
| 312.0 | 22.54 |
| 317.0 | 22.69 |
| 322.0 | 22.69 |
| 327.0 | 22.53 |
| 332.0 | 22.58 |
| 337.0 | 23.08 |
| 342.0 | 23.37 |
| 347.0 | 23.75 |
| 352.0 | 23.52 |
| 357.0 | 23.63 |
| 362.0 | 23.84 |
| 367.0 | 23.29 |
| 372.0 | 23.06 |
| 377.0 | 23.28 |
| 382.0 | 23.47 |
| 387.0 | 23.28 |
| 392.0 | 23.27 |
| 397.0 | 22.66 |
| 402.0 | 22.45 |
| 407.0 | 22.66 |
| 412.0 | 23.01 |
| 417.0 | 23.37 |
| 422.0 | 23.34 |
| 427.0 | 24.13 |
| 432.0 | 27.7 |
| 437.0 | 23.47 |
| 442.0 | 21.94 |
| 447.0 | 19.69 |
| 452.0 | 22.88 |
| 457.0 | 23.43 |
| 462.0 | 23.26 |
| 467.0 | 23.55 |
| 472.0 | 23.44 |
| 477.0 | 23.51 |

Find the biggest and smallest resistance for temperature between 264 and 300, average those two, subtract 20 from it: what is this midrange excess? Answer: 2.78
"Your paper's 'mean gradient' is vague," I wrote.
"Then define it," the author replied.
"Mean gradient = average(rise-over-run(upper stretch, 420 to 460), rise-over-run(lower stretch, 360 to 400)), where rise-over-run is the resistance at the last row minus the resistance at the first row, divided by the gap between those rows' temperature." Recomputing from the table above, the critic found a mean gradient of -0.016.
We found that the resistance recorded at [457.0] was 23.43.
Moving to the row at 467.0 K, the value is 23.55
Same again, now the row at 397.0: 22.66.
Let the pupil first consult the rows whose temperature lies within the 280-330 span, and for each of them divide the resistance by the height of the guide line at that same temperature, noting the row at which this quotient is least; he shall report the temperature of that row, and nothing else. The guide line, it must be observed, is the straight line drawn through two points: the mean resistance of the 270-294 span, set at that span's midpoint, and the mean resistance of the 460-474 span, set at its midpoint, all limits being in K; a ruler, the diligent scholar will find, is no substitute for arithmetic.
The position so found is 327.0 K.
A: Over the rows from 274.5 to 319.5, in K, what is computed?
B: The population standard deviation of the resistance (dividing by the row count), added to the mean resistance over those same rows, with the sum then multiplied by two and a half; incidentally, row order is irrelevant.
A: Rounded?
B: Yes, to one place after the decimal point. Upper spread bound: 57.2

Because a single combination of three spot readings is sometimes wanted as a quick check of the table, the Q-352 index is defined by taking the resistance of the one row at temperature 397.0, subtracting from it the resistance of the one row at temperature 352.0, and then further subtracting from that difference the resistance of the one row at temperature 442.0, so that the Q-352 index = -22.8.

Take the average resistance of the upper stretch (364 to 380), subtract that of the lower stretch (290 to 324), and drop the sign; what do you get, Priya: 0.5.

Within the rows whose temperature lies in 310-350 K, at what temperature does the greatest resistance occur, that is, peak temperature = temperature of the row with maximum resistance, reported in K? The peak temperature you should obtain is 347.0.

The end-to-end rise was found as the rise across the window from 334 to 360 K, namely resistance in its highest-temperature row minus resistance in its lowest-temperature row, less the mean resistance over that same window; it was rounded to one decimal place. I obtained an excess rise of -22.9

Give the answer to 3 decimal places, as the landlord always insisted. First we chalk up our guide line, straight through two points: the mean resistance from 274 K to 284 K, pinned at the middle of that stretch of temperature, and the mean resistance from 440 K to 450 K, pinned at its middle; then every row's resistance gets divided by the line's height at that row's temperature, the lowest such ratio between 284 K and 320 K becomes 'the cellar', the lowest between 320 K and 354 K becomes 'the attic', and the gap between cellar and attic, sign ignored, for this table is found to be 0.017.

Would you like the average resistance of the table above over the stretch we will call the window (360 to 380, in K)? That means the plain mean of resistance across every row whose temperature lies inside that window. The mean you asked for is 23.4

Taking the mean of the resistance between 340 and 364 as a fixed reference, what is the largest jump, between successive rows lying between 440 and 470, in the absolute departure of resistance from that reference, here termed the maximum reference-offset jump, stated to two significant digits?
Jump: 3.2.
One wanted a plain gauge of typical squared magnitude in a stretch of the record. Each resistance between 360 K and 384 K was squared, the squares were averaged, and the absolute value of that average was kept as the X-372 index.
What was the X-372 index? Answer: 547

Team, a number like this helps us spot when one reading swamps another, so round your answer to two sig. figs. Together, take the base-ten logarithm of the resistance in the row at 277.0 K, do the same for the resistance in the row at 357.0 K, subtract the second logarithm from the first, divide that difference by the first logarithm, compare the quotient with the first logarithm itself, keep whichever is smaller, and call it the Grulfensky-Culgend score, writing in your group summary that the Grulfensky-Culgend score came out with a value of -0.016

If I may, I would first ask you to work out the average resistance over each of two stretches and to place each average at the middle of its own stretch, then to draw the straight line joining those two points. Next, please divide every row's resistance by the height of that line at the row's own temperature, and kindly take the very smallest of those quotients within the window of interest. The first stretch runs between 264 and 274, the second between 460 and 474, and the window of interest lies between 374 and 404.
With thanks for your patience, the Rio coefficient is 0.97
